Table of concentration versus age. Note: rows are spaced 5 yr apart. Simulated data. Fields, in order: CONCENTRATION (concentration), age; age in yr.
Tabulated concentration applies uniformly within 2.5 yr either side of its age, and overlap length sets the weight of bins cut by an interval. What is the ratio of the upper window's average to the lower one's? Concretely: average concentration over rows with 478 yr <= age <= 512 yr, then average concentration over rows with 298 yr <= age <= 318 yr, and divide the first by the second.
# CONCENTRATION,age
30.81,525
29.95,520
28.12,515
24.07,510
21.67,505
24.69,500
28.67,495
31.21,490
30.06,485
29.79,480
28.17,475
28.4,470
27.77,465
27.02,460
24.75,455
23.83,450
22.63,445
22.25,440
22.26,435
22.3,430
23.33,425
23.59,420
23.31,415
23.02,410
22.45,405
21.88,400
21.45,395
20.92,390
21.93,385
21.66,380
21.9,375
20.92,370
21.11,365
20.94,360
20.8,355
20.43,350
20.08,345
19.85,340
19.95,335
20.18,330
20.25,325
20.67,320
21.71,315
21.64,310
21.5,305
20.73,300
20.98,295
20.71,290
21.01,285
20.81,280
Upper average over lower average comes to 1.3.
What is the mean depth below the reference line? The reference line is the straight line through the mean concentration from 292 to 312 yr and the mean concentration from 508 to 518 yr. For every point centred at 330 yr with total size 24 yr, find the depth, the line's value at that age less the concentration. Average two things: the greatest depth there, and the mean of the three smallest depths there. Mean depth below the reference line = 1.8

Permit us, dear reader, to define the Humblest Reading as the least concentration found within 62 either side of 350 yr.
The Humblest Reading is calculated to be 19.85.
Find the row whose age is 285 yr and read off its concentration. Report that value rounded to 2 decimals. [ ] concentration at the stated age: 21.01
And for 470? 28.40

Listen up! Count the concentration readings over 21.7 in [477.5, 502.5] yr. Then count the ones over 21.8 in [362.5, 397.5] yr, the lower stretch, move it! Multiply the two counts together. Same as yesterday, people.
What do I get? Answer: 10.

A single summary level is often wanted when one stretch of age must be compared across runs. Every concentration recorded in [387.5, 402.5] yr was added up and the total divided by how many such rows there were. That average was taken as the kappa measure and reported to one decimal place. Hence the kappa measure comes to 21.4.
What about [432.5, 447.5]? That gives 22.4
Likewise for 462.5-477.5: 28.1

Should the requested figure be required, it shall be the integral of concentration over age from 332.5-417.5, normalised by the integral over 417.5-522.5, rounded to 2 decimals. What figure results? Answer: 0.67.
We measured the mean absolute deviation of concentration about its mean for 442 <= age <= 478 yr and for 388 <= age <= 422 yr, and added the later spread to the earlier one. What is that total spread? 2.8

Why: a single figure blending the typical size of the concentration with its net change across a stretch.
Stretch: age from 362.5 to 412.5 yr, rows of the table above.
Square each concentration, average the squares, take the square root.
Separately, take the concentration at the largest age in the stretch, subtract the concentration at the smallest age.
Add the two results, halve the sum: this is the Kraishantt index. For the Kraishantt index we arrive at 12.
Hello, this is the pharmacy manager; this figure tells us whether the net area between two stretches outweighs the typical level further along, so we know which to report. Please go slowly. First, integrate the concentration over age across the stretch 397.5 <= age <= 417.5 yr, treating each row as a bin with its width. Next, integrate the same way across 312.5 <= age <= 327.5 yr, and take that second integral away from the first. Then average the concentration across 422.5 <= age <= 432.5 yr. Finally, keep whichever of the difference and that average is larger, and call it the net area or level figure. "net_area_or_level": 140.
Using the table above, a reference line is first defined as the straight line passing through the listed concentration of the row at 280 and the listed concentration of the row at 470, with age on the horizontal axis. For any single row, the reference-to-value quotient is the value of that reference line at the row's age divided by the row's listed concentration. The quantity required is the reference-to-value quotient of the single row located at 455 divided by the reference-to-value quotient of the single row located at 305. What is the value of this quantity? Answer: 1.11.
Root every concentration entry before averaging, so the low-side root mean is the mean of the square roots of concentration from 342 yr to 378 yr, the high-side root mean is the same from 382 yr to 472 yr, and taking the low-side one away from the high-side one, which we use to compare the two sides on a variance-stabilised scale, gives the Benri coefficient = 0.27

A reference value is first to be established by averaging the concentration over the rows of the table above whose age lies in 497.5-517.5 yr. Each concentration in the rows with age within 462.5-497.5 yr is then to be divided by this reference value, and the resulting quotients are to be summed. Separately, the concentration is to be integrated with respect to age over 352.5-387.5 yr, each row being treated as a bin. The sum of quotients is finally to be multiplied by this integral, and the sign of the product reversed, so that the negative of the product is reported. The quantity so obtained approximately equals -6182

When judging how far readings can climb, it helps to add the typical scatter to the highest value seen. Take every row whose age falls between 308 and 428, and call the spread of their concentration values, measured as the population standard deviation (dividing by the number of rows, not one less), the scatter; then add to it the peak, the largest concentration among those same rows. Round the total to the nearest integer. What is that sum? 25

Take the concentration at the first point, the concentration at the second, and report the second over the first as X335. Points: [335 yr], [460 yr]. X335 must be 1.35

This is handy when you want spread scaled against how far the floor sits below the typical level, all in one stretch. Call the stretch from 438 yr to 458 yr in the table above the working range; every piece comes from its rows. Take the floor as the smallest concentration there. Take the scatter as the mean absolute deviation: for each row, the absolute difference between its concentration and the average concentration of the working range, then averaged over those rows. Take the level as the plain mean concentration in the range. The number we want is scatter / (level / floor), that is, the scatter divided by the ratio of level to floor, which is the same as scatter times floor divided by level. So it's 0.88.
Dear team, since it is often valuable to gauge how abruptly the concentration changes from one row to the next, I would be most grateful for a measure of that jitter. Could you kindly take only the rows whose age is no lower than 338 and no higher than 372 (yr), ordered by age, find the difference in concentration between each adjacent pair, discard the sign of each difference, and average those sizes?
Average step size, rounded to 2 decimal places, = 0.24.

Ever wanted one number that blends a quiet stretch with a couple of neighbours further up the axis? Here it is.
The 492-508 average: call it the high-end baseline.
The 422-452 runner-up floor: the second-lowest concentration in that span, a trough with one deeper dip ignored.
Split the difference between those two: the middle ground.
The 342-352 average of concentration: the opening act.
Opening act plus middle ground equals 43.9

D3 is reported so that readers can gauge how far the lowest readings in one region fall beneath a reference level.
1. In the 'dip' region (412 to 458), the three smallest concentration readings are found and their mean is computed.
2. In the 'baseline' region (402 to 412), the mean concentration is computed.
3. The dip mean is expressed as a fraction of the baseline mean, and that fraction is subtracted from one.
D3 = 0.02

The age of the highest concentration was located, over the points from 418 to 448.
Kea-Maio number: 420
